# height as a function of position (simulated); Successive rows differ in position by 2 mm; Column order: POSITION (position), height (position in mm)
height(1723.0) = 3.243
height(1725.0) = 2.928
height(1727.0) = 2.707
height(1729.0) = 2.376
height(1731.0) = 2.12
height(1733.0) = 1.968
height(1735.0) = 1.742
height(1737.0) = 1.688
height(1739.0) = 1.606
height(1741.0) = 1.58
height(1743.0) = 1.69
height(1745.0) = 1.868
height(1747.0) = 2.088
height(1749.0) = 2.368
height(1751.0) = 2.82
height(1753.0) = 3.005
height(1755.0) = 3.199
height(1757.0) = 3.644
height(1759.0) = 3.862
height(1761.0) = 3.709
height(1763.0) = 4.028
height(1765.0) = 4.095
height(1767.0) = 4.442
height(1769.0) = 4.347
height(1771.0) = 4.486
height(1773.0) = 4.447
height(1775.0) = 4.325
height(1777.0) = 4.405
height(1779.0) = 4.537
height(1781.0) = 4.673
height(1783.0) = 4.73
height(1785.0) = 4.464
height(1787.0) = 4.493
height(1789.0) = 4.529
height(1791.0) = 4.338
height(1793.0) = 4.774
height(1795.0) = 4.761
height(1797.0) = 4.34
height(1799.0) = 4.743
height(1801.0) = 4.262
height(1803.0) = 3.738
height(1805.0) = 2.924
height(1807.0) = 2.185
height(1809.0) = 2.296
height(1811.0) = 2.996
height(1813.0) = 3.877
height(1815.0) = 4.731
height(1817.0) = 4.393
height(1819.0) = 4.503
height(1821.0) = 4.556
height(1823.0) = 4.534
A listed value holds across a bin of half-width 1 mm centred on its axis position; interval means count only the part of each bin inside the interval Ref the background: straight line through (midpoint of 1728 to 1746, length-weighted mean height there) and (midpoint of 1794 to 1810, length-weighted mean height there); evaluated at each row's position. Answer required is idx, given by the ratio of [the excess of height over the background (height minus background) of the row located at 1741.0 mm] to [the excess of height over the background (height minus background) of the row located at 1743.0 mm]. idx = 1.2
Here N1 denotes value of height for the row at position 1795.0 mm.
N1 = 4.761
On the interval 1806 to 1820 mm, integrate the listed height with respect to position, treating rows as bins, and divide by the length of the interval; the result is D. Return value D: 3.57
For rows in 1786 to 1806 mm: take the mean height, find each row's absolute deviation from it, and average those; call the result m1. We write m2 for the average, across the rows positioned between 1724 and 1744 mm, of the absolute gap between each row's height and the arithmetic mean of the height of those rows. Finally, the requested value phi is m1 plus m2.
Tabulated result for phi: 0.78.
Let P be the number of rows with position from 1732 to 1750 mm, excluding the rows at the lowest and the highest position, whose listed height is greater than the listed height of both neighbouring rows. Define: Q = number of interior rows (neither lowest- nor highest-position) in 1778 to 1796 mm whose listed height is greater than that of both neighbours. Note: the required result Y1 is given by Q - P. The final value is 3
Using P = 0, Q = 3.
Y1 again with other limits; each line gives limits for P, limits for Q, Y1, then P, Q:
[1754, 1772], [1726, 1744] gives -2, 2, 0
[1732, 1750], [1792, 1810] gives 1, 0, 1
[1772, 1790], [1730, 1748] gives -1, 1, 0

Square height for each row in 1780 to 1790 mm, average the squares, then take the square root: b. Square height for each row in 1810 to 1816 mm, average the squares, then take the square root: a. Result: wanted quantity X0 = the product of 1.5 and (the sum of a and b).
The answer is 12.8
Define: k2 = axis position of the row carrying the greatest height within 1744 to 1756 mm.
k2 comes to 1755.0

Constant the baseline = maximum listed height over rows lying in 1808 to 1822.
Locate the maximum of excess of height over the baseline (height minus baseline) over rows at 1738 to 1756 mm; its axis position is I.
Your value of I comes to 1755.0 mm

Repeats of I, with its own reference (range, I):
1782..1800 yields 1793.0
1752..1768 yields 1767.0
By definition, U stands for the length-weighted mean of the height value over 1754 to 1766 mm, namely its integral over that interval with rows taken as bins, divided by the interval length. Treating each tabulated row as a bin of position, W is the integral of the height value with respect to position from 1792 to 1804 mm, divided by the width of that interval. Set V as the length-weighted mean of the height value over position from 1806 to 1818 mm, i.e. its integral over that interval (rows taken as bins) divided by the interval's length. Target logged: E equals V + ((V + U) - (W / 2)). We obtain 8.4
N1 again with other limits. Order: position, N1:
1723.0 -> 3.243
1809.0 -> 2.296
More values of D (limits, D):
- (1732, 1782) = 3.22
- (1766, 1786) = 4.49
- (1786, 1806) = 4.29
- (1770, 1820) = 4.16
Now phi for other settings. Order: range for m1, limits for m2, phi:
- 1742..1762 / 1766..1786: 0.76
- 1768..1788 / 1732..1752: 0.39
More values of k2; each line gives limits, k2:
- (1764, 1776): 1771.0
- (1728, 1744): 1729.0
